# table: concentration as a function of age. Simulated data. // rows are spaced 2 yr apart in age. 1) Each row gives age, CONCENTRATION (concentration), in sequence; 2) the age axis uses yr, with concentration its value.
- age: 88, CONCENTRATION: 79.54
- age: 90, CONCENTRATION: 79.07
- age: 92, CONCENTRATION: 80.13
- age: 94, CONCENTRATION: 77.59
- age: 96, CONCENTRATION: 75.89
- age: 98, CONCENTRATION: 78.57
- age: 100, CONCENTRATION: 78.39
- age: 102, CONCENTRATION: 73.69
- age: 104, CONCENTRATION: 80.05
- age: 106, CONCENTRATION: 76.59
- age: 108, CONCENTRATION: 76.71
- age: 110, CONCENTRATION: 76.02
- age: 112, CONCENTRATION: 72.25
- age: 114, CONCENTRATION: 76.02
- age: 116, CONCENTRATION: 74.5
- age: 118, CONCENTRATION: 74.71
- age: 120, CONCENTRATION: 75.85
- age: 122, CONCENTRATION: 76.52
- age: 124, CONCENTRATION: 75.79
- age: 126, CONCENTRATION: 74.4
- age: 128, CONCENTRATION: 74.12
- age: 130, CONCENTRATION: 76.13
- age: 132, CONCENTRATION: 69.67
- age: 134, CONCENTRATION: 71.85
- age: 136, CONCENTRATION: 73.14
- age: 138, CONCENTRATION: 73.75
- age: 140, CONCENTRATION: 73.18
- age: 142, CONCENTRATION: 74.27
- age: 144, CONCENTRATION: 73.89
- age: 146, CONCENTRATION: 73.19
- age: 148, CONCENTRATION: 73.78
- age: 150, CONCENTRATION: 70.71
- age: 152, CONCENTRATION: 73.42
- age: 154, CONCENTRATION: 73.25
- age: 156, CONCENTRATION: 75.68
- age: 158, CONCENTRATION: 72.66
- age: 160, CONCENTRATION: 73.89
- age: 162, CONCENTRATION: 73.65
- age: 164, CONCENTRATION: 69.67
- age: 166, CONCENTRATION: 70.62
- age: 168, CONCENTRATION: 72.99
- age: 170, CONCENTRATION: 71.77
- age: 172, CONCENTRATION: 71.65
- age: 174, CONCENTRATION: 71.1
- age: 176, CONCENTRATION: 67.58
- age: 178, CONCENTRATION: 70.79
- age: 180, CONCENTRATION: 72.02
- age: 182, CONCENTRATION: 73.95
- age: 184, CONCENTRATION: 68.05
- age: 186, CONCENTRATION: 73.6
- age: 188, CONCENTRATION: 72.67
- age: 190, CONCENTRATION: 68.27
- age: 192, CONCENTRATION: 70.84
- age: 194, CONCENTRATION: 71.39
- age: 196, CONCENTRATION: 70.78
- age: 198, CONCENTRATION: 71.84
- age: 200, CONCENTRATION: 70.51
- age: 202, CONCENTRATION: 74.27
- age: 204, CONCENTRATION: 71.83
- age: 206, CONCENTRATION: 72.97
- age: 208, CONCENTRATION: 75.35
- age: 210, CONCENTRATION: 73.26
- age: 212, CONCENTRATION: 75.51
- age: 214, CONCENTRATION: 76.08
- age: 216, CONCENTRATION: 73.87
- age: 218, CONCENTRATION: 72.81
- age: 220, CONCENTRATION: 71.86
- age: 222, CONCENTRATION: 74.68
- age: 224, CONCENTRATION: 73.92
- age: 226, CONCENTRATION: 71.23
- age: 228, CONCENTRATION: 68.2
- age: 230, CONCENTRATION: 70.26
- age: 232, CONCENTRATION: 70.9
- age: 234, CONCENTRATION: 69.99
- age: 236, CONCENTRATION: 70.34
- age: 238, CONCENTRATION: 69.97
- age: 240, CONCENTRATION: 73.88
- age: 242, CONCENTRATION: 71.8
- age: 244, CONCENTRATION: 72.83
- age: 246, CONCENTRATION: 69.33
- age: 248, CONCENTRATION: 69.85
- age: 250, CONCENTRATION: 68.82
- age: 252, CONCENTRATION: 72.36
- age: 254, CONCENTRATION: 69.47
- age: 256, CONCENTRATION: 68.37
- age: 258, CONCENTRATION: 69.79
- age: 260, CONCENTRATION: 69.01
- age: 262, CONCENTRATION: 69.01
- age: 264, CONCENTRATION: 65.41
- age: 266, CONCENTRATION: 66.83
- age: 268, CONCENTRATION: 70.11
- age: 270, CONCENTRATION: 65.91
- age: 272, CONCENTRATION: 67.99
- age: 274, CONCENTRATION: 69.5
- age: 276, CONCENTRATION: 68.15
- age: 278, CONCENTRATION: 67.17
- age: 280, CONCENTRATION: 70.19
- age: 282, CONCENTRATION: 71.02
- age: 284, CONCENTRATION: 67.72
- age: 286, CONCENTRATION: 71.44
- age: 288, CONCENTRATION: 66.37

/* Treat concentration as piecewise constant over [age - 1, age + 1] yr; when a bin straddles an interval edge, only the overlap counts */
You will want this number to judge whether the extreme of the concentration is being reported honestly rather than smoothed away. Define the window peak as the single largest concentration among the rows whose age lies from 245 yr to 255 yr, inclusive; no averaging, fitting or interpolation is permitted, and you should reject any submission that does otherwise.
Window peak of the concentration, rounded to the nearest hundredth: 72.36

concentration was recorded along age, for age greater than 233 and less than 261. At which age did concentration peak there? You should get 240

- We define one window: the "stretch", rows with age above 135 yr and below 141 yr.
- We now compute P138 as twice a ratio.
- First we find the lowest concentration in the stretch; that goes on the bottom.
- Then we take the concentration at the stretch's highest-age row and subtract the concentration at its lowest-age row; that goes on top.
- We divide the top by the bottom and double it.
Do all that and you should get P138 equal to 0.00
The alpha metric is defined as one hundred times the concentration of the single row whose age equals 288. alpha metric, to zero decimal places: 6637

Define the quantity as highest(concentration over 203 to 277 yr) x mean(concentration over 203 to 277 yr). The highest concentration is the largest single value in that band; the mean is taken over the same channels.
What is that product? 5390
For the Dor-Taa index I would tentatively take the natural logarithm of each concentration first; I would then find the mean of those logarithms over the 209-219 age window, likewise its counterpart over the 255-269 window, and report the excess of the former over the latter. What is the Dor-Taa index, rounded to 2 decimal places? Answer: 0.08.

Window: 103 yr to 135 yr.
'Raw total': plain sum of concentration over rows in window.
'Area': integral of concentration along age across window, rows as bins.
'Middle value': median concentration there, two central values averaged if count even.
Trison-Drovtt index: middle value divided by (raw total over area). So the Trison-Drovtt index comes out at 152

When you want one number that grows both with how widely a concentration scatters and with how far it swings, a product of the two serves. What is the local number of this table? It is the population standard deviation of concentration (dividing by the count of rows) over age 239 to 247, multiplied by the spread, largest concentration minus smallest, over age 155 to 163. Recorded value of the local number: 5.1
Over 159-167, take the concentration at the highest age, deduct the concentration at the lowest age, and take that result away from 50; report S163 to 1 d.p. 53.3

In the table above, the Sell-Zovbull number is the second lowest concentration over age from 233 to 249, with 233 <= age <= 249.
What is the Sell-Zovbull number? 69.85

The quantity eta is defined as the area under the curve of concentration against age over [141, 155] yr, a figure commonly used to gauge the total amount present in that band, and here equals 1025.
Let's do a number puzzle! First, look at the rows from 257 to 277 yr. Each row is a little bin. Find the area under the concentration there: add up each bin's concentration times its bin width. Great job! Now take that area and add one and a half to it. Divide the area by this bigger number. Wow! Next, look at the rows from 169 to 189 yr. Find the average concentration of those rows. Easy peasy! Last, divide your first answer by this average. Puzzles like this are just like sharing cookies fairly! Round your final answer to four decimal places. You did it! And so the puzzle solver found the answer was 0.0140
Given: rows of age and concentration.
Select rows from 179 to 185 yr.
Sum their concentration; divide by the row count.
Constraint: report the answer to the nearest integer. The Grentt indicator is 71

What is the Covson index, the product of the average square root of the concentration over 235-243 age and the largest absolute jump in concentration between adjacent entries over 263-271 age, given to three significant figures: 35.5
